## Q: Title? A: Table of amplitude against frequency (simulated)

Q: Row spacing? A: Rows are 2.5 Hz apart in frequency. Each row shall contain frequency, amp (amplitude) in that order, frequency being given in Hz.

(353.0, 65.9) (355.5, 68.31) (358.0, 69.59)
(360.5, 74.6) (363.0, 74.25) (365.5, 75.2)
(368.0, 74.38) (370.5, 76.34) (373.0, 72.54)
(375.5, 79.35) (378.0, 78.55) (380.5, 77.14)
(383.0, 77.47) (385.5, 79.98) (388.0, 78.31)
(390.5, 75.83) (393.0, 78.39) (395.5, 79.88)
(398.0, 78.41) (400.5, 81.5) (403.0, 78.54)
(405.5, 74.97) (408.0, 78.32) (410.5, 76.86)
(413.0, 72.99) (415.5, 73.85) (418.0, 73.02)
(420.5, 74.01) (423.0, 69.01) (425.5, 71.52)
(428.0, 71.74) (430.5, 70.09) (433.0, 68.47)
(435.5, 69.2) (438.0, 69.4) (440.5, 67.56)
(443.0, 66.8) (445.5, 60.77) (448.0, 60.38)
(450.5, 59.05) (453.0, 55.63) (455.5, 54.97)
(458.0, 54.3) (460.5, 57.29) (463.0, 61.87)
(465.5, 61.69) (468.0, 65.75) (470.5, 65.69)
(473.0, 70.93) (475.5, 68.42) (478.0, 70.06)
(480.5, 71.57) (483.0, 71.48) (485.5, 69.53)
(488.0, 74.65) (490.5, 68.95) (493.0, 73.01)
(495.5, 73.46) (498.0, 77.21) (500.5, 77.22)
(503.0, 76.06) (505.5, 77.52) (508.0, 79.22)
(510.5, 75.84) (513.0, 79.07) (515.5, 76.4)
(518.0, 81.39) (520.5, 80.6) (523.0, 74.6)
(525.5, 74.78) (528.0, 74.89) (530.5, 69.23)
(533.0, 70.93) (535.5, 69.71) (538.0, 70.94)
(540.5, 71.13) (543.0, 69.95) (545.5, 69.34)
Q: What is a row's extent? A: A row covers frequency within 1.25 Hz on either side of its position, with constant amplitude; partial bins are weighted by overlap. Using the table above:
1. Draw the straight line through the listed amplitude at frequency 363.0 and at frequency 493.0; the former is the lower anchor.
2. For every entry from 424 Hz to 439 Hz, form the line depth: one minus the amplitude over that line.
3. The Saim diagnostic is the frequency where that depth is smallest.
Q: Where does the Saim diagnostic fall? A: 428.0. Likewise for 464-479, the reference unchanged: 473.0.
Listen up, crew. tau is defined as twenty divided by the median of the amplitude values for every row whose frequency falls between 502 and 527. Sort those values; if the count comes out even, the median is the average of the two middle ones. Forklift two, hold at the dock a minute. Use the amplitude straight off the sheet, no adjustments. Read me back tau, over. 0.260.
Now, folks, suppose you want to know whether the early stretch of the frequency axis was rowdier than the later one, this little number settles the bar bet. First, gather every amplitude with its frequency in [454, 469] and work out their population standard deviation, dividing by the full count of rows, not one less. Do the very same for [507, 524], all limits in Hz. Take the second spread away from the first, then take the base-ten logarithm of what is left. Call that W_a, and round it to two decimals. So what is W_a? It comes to 0.24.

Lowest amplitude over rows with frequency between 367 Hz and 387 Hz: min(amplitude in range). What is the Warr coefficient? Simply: 72.54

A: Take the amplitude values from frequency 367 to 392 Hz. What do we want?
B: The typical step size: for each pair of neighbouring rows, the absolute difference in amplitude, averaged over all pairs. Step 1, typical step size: 2.42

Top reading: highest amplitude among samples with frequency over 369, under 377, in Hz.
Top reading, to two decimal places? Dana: 79.35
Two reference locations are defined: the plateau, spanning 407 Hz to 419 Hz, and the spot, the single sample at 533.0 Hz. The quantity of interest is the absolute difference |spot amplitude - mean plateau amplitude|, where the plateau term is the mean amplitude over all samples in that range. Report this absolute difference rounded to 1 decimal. 4.1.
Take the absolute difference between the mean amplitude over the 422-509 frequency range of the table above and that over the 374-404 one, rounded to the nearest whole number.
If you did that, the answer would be 11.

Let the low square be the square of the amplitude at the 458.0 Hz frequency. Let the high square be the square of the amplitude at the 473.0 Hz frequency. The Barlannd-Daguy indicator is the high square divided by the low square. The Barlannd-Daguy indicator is 1.71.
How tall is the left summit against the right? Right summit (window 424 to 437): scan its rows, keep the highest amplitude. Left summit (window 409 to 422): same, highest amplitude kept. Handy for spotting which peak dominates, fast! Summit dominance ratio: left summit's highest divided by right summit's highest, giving 1.07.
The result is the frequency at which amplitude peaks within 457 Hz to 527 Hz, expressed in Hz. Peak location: 518.0 Hz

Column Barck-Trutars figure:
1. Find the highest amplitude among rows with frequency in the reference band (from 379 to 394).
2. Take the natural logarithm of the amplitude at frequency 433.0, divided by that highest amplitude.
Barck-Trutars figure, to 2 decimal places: -0.16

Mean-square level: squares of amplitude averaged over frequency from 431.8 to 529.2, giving 4903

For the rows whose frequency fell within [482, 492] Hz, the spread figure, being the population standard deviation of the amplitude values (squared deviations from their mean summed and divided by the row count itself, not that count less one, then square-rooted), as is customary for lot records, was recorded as 2.2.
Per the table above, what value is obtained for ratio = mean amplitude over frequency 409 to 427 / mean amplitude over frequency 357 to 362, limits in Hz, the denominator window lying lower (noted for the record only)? 1.01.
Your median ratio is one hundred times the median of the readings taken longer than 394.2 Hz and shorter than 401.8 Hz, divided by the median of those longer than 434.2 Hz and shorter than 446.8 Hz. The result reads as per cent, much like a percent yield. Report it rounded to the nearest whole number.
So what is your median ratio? 118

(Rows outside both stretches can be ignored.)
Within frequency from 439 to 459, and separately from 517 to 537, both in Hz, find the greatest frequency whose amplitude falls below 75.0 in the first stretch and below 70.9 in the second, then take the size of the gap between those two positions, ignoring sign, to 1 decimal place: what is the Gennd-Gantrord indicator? 77.5 Hz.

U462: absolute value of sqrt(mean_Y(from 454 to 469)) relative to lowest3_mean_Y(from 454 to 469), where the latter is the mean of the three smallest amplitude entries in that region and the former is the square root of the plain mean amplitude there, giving 0.139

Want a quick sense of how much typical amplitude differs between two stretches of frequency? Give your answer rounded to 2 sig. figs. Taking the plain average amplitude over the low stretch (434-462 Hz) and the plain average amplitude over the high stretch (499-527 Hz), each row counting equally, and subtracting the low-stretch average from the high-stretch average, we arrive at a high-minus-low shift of 16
